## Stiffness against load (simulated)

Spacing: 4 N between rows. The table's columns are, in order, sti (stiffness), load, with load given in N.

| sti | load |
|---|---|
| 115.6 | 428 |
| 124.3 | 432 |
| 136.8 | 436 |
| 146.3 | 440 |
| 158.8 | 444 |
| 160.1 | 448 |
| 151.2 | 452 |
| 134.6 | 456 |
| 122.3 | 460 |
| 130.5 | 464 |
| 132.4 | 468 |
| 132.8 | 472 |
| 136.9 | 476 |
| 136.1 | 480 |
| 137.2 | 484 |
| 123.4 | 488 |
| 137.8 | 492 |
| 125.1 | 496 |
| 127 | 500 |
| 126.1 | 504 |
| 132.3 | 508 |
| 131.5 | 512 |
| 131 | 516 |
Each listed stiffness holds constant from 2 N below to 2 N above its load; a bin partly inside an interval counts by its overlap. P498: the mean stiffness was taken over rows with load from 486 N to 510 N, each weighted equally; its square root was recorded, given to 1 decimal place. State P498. 11.3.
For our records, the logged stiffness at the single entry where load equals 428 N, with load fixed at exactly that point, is 115.6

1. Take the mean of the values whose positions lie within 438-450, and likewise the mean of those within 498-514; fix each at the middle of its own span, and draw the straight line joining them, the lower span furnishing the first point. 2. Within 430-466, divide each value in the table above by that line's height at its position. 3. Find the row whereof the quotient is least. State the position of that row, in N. 432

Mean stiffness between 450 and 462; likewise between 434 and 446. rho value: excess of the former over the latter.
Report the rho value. -11.3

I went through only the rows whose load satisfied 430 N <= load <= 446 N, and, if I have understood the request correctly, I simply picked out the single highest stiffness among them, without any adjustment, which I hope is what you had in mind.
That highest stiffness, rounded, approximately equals 158.8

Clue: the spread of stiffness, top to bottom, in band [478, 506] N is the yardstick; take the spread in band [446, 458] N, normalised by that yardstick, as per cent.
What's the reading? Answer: 177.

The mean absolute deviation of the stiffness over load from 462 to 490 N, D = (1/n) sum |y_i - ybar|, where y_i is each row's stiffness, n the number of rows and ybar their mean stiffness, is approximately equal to 3.4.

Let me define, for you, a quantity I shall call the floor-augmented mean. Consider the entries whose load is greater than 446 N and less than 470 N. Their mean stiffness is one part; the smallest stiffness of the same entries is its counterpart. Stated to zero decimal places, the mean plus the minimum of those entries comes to 261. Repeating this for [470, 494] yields 257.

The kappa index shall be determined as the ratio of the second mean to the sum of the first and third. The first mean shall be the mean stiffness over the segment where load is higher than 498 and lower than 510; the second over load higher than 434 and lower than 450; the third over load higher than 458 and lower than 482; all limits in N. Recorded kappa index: 0.58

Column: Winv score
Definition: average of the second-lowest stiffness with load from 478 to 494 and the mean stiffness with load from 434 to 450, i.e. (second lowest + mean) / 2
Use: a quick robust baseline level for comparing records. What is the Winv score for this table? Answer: 143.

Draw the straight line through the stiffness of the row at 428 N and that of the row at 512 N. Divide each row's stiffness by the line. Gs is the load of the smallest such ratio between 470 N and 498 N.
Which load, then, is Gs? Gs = 488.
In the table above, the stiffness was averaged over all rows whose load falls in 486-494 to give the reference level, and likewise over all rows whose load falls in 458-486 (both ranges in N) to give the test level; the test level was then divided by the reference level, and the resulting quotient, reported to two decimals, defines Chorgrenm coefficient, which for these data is 1.02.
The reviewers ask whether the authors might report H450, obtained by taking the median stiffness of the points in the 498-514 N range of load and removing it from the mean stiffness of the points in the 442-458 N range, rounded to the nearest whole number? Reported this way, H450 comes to 22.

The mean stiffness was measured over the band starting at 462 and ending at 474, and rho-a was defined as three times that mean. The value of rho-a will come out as 396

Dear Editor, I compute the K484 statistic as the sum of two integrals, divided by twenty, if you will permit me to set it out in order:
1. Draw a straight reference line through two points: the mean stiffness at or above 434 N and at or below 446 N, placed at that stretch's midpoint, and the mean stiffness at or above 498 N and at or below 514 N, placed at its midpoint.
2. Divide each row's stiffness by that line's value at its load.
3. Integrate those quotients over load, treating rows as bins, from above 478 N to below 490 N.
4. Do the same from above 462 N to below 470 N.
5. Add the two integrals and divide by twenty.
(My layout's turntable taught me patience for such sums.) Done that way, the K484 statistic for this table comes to 0.96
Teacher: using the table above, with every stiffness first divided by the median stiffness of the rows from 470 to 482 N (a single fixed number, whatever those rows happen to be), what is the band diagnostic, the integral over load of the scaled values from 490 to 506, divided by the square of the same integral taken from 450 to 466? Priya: 0.061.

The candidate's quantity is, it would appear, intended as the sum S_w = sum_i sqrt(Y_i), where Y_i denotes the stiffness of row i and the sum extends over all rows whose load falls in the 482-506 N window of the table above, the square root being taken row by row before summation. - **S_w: 68.2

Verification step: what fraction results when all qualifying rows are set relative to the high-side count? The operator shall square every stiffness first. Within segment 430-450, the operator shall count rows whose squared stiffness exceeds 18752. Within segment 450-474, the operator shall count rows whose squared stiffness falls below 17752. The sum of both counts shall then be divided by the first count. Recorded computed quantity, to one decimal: 2.3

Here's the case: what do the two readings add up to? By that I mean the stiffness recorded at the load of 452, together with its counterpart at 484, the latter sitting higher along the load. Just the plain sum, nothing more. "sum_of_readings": 288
